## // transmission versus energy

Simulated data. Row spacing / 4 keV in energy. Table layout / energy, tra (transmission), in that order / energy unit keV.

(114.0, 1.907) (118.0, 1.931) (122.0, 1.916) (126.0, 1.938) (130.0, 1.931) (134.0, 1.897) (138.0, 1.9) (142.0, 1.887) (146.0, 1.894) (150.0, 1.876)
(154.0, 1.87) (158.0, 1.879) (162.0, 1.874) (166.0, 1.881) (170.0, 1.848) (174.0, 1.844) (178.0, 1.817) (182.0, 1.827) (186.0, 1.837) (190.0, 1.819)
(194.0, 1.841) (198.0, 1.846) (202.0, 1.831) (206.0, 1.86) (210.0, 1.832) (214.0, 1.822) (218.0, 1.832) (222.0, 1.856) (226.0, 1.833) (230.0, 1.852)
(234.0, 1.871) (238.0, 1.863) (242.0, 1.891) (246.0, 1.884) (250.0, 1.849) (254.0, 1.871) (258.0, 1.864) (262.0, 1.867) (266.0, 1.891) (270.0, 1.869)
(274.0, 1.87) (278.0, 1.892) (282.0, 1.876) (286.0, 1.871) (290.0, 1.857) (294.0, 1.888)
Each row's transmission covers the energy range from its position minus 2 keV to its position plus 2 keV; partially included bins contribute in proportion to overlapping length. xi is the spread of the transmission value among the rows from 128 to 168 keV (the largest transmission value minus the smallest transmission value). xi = 0.06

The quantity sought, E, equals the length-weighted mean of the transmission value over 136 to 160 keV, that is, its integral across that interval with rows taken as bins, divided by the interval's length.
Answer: 1.88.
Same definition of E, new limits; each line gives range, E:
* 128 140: 1.91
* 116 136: 1.92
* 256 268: 1.87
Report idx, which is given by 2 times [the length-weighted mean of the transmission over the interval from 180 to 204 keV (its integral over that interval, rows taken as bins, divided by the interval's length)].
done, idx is 3.67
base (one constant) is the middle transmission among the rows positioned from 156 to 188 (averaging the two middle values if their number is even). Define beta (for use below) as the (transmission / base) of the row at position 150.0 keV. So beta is 1.02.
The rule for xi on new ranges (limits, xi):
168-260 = 0.07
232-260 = 0.04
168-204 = 0.03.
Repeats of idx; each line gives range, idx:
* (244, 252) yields 3.73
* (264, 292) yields 3.75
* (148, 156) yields 3.75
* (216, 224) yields 3.69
